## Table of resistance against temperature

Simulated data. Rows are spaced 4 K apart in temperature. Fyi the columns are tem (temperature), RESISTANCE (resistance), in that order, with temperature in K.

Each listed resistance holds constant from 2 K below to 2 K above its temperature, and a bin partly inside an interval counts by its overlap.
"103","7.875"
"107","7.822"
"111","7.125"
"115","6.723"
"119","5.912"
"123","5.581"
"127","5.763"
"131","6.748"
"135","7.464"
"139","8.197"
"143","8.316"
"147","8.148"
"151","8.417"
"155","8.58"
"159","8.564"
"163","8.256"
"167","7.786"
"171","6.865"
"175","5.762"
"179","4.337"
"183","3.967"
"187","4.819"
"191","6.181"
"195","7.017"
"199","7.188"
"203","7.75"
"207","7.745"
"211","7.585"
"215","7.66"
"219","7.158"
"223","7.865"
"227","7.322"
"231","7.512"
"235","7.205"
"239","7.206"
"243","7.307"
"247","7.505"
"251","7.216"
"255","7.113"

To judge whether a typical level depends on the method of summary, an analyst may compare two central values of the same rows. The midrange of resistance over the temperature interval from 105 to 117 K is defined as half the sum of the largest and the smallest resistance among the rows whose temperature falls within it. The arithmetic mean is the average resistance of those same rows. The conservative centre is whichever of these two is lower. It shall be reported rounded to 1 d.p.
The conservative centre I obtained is 7.2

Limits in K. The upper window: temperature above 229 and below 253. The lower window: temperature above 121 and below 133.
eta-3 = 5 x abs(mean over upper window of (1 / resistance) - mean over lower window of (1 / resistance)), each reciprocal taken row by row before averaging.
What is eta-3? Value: 0.15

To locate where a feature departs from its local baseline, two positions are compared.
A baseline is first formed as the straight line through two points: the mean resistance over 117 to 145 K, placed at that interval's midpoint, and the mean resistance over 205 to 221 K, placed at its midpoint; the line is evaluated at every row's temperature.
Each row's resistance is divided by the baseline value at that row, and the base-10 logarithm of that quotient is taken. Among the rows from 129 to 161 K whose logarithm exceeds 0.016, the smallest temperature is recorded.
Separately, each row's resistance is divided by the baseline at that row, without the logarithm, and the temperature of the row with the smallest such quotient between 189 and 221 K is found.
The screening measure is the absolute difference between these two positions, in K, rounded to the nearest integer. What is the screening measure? 56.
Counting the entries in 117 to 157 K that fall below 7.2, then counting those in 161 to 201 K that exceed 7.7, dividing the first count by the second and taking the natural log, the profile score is 0.69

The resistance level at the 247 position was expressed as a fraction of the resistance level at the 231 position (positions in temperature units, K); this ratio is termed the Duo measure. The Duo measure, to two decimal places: 1.00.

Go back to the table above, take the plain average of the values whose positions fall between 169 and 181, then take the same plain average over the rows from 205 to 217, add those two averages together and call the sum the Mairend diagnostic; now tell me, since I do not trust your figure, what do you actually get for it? 13.3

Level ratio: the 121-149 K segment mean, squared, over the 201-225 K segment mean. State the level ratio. 6.75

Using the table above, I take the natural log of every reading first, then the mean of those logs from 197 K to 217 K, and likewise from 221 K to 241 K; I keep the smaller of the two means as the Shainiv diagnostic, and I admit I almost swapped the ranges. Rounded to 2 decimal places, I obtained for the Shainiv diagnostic 2.00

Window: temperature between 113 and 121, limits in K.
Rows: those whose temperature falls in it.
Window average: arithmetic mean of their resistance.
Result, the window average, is 6.3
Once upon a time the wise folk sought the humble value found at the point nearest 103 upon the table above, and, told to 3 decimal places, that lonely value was 7.875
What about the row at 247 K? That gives 7.505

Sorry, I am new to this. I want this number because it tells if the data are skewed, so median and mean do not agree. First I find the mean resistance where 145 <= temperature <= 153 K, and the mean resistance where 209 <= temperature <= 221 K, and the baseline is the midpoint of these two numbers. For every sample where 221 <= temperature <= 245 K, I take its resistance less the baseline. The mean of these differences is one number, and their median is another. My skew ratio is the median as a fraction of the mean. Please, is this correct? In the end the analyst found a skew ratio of 1.2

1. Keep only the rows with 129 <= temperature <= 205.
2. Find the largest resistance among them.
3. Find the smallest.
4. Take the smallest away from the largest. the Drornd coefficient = 4.6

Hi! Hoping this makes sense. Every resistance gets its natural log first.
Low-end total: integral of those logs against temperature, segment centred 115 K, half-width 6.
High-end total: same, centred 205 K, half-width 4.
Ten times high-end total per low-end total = 7.3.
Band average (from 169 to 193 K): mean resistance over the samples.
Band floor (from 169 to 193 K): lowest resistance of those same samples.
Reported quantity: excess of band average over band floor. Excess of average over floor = 1.4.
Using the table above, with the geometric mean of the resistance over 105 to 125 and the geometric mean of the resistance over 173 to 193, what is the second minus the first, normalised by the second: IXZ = -0.33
